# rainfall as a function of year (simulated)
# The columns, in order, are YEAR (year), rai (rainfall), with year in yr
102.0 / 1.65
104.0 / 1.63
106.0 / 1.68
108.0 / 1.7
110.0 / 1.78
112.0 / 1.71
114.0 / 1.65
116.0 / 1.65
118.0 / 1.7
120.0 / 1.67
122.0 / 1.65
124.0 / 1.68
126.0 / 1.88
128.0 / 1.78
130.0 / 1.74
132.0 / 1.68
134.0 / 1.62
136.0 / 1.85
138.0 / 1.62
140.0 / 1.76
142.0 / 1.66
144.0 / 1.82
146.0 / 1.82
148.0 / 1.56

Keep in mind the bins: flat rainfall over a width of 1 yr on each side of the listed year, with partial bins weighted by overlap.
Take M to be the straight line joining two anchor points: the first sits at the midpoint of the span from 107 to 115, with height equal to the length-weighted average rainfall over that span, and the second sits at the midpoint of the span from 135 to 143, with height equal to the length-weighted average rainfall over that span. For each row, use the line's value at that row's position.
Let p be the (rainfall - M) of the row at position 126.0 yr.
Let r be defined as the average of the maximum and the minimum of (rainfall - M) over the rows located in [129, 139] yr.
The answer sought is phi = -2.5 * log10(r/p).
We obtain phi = 2.7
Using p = 0.163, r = 0.013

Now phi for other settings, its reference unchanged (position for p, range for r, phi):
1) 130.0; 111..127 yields -0.9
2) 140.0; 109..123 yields 2.8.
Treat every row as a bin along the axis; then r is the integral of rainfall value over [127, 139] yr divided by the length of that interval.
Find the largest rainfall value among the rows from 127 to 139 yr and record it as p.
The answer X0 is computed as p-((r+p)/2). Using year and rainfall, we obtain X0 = 0.07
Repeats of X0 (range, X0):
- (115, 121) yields 0.01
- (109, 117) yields 0.04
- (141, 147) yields 0.03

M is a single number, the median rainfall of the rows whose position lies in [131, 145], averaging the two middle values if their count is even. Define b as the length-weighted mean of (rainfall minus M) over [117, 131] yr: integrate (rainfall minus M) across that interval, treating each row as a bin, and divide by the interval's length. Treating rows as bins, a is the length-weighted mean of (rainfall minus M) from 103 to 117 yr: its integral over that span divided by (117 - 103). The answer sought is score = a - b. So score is -0.04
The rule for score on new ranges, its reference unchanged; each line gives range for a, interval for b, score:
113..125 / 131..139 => -0.03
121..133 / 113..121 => 0.07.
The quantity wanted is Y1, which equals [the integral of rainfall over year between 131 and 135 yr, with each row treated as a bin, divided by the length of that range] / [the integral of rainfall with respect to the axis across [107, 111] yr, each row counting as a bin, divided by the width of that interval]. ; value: 0.95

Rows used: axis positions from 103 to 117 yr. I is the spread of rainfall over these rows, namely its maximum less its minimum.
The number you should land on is 0.150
